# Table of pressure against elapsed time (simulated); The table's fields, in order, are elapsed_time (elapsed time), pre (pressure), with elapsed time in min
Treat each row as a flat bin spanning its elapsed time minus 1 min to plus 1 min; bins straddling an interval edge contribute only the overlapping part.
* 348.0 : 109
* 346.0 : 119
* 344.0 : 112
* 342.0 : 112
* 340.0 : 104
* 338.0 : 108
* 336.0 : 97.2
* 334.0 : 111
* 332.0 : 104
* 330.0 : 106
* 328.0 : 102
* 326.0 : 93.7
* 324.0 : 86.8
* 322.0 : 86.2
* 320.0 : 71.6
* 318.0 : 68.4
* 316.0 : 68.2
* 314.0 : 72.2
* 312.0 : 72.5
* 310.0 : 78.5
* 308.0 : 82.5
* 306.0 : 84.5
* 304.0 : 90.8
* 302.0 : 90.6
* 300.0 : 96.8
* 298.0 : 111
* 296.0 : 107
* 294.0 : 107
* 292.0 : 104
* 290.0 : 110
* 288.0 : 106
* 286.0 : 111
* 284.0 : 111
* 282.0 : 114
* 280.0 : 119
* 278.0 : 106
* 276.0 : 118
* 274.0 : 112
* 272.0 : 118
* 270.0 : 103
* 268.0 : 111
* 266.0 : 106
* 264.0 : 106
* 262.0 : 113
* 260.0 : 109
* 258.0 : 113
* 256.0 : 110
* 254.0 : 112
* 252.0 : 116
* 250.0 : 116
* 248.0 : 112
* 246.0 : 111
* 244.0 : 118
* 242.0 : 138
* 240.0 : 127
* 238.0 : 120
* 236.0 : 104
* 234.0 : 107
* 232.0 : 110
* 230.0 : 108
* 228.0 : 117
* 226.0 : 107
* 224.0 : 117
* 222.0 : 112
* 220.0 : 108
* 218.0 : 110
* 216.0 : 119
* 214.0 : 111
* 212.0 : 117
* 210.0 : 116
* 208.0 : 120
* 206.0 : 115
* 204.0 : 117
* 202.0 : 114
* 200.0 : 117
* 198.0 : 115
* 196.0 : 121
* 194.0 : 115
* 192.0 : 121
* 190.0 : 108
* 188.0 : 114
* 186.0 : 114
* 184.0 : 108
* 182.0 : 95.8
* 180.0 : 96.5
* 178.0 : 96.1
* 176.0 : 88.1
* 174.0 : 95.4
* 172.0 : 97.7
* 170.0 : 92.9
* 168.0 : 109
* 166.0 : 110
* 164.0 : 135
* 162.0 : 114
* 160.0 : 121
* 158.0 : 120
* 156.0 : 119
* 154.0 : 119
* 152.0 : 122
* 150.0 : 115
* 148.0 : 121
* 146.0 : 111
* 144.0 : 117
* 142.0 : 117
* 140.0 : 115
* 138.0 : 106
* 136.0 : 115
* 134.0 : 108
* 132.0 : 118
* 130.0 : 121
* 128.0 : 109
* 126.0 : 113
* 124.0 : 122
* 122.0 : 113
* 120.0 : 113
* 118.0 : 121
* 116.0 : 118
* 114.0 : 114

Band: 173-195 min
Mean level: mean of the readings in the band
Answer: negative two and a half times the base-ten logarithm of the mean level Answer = -5.05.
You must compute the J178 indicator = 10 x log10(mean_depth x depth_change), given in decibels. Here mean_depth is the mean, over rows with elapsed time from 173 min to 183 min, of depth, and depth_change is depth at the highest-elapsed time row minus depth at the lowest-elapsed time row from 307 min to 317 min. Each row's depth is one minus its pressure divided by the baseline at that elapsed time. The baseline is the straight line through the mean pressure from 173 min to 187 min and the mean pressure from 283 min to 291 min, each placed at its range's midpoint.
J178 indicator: -22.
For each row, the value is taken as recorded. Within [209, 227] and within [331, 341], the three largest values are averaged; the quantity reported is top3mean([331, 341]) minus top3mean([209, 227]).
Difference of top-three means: -10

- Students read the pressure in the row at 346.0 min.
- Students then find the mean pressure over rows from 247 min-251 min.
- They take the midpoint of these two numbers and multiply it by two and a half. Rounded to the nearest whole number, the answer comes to 291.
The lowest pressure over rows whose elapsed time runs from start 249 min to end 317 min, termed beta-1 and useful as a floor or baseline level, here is 68.2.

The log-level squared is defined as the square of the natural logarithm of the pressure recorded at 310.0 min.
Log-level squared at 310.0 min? 19.0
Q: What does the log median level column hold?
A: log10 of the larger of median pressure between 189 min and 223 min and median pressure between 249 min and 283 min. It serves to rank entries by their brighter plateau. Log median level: 2.06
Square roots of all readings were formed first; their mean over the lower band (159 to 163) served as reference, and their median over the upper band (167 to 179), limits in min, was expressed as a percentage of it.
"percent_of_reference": 90.3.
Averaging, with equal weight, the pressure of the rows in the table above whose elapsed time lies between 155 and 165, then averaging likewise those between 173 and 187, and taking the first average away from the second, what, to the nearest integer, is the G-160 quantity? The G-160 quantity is -23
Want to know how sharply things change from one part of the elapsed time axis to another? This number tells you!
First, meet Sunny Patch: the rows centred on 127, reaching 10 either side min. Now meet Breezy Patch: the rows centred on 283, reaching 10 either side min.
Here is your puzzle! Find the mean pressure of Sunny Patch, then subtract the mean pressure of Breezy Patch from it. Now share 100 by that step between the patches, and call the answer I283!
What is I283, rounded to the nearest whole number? 24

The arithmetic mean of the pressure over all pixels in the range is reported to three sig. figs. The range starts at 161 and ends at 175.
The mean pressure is 108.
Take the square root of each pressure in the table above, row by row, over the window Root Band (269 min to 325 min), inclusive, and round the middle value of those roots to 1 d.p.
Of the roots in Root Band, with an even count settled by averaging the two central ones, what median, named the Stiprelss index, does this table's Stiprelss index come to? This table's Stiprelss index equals 10.2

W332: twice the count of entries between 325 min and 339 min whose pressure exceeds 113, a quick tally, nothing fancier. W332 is 0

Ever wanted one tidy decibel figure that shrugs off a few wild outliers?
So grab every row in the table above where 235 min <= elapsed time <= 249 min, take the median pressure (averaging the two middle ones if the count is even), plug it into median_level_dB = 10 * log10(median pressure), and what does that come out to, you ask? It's 20.7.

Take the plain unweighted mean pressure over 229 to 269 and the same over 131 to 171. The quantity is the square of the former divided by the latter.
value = 111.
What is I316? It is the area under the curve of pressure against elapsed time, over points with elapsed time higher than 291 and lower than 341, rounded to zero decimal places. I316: 4609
